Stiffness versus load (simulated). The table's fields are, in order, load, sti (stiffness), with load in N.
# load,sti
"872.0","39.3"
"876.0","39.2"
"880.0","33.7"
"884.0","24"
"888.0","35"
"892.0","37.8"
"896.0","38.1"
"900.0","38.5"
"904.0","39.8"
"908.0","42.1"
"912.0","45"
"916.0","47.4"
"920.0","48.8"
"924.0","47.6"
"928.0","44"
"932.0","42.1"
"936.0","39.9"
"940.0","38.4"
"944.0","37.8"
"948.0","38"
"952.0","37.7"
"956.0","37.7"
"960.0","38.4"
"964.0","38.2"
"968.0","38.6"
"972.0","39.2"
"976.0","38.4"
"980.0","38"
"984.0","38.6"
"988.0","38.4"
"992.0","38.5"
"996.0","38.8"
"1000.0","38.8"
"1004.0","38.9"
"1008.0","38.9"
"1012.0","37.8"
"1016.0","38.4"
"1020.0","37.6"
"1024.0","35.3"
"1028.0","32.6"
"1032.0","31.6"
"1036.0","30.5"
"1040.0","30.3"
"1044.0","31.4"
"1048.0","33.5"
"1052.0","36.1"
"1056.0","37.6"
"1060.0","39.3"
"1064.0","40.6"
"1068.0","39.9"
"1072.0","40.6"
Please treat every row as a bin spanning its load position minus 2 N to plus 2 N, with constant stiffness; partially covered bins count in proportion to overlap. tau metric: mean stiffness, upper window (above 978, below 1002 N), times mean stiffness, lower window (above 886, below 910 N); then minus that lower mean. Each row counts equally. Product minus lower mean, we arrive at 1446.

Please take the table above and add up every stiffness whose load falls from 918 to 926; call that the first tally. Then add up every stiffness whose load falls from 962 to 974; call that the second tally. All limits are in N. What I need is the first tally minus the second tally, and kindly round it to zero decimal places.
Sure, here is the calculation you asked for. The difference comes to -20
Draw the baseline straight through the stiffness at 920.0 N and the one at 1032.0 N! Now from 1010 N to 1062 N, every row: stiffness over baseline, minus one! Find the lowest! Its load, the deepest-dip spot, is 1036.0 N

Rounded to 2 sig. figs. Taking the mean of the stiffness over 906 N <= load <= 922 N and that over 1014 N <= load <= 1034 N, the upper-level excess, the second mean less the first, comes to -11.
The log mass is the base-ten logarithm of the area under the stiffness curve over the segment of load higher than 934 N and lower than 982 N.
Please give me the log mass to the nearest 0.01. 3.27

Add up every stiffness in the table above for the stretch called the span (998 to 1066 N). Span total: 609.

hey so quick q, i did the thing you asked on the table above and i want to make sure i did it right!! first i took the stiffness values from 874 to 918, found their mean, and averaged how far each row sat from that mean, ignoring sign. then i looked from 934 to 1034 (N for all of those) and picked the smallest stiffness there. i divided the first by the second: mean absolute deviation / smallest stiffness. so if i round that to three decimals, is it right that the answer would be 0.130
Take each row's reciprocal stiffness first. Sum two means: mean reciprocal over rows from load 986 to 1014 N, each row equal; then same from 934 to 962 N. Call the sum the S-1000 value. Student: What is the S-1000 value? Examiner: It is 0.052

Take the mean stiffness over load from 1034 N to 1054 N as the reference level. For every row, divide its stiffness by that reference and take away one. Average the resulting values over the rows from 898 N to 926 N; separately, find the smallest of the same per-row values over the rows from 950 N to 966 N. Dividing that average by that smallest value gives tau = 2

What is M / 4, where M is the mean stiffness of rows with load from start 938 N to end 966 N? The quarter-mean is 9.5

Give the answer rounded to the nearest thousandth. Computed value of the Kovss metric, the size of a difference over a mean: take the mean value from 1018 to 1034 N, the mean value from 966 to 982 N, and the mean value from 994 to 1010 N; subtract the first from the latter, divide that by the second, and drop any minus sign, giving 0.119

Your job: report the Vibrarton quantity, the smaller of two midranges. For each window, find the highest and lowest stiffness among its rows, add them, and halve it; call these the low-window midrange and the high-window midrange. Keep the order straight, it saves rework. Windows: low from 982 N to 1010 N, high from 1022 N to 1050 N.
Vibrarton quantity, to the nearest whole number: 33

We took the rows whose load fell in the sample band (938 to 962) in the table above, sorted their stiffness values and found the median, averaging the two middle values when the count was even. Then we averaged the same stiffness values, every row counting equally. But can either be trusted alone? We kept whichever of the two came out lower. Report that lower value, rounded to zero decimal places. 38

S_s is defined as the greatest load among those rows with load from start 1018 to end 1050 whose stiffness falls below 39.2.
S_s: 1048.0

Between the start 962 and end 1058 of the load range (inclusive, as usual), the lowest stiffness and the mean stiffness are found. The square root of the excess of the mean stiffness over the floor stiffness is 2.5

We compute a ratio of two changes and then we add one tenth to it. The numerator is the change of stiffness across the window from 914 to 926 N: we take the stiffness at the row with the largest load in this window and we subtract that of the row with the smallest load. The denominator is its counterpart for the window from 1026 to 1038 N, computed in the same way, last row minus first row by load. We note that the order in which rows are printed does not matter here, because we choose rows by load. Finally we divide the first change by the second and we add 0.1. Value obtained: 0.0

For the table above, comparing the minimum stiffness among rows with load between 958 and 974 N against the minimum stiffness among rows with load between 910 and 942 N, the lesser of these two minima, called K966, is 38.2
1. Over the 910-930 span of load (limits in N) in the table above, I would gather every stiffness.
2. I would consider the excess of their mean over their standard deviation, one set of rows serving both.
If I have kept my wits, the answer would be 45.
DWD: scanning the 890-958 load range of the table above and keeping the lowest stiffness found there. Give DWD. 37.7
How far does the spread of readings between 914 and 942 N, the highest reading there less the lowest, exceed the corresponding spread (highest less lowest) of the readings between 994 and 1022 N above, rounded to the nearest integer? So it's 9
